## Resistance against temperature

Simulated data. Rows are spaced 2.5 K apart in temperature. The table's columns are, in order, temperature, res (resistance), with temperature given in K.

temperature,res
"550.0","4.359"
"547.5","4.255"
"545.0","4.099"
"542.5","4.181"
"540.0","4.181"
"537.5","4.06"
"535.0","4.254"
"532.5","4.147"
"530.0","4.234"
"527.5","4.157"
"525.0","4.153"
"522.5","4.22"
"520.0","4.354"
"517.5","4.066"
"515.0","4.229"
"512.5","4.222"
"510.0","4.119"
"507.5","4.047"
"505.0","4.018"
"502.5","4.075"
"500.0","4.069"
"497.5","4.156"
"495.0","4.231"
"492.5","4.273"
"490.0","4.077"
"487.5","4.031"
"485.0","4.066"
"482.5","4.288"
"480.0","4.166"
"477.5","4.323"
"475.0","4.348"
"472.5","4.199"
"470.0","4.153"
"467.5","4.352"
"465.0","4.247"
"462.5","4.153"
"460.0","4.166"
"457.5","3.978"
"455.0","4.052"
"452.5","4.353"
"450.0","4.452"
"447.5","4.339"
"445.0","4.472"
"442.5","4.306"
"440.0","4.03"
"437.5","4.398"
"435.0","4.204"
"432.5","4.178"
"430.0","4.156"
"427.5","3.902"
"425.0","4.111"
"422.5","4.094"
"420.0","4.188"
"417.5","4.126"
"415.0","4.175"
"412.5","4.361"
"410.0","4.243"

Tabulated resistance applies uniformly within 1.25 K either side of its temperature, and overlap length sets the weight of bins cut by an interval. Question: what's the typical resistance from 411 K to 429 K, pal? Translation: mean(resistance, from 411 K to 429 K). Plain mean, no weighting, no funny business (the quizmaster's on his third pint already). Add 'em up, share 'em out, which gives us 4.14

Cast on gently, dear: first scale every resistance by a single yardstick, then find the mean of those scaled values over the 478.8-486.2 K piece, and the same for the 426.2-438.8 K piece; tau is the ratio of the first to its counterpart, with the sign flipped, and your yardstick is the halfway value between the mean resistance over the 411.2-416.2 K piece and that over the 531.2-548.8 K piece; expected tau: -1.00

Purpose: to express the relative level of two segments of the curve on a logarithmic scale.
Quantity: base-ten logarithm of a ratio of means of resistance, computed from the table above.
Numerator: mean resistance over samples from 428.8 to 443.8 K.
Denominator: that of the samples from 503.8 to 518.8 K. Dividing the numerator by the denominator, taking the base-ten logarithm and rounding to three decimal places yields 0.010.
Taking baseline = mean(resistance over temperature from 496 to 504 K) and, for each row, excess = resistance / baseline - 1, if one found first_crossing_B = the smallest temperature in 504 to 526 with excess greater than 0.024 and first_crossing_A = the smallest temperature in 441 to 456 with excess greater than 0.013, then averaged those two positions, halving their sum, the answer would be 477.5 K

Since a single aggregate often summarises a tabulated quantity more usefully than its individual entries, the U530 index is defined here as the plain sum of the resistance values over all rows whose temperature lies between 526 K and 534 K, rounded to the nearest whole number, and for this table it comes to 13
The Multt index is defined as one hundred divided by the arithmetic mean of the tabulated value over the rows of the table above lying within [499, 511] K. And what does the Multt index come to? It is 24.6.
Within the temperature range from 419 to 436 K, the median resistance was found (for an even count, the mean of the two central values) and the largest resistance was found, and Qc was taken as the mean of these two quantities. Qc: 4.18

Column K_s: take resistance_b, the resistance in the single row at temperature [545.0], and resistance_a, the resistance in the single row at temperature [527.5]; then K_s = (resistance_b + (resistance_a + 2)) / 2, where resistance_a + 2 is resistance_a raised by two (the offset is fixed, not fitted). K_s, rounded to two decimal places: 5.13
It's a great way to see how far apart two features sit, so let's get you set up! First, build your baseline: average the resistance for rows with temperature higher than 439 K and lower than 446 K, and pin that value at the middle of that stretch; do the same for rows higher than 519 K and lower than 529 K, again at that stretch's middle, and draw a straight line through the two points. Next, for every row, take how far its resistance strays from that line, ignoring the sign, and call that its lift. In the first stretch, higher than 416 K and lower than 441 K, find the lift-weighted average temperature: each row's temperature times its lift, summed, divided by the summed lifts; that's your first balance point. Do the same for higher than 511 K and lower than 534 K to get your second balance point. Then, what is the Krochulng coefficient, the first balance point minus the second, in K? -94.0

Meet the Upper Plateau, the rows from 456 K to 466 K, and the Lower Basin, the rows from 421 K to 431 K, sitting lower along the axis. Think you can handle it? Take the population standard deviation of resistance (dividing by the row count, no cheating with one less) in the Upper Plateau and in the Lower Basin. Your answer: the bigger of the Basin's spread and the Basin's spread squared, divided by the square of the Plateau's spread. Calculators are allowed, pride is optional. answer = 10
